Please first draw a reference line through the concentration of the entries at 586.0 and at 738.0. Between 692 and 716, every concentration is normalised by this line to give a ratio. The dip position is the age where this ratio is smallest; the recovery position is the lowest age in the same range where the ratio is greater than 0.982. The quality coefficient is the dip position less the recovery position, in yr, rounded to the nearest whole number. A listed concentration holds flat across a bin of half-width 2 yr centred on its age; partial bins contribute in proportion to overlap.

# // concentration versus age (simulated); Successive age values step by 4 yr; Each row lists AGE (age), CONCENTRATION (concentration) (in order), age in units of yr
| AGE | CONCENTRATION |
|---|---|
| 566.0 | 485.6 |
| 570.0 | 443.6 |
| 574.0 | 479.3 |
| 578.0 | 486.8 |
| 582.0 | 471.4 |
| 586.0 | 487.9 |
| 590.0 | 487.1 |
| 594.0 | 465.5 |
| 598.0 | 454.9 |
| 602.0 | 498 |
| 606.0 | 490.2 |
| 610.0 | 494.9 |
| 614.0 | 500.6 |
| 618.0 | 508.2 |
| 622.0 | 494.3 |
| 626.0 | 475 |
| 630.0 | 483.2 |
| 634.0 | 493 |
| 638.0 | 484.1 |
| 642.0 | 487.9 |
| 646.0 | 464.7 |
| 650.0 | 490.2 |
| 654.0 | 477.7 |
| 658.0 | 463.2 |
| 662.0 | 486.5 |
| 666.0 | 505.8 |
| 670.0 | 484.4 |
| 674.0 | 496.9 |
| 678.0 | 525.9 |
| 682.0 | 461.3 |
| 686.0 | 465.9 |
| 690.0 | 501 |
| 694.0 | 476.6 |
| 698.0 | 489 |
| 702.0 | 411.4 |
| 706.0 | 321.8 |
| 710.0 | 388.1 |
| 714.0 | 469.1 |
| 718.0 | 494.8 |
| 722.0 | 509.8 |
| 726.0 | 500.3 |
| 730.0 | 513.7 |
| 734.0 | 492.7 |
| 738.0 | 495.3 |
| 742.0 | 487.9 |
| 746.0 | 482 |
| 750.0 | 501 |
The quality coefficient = 8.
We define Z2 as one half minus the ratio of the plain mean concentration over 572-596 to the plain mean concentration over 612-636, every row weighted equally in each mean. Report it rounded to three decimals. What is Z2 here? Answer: -0.474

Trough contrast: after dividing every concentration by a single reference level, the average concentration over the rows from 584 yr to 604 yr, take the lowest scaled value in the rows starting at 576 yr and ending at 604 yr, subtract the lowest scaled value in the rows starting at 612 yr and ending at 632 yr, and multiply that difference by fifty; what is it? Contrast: -2.1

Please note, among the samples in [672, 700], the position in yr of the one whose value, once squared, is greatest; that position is 678.0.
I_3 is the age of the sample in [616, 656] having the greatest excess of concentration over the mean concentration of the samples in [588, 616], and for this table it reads 618.0 yr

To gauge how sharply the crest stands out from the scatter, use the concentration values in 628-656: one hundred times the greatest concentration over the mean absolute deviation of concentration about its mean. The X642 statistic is 7329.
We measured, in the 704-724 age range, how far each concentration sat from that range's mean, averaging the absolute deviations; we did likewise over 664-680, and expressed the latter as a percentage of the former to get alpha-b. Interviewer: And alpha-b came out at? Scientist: 19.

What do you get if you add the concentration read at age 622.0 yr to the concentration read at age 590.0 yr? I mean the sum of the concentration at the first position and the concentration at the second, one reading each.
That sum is 981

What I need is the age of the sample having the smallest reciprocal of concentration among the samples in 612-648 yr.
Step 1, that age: 618.0 yr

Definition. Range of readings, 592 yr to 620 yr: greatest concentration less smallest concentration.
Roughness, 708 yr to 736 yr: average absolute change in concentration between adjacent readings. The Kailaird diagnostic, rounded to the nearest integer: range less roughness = 26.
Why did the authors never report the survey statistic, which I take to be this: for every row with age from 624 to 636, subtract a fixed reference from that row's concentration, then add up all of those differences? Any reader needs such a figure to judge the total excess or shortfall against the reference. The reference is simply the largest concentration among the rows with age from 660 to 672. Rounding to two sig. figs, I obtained -66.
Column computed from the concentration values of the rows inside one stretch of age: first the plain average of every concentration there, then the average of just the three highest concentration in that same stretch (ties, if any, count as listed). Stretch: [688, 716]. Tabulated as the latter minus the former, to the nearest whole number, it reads 52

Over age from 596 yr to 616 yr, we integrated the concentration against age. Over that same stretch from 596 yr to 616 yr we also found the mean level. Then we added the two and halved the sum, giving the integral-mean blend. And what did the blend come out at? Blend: 5121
